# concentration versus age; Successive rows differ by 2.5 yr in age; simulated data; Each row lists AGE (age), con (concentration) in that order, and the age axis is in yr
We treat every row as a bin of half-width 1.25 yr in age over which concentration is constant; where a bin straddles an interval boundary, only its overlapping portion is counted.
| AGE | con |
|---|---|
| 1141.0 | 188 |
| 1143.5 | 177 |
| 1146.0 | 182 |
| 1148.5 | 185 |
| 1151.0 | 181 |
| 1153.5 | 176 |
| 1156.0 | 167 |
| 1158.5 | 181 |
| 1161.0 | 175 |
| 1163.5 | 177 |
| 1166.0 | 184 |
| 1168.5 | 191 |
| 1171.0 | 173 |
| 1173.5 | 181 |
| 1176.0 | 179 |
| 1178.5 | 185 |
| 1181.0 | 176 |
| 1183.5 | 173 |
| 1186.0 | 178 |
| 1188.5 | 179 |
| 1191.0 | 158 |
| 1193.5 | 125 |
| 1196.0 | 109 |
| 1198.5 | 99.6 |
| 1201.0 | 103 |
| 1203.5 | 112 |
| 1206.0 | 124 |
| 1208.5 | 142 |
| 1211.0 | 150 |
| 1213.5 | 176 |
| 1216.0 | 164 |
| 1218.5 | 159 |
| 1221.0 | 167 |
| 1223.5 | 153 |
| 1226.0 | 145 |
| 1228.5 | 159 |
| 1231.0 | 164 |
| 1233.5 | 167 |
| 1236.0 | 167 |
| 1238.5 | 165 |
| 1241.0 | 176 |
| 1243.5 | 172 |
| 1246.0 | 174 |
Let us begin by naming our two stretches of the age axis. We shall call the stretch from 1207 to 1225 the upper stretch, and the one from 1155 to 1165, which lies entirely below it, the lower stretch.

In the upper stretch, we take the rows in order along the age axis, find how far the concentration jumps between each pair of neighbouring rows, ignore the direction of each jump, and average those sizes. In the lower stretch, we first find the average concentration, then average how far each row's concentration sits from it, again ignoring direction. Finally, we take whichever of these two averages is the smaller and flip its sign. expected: -4.0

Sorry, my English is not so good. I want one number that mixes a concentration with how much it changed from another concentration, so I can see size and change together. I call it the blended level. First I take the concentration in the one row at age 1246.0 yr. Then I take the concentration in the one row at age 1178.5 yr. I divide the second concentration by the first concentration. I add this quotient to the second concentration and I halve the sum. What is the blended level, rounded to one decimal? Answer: 93.0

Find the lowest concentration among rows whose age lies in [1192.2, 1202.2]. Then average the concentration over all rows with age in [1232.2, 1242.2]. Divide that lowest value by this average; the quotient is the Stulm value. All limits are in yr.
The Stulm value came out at 0.59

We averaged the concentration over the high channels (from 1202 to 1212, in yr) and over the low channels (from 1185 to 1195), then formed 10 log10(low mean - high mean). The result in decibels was 14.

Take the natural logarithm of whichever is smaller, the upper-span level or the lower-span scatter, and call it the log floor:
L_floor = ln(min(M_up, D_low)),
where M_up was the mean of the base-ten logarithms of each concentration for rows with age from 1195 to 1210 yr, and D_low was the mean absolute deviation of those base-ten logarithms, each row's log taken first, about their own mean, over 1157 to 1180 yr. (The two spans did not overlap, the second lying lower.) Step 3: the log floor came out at -4.61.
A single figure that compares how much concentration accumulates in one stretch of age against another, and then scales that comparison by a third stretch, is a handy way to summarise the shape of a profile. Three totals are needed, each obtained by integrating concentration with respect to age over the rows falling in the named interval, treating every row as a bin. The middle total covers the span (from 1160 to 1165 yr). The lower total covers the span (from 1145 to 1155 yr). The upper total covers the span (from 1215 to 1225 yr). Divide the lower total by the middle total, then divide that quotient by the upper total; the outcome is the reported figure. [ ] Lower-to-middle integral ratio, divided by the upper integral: 0.0013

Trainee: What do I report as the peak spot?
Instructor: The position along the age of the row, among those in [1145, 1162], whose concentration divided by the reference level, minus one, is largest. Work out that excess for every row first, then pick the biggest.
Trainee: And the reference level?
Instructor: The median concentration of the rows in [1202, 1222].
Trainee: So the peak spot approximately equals 1148.5 yr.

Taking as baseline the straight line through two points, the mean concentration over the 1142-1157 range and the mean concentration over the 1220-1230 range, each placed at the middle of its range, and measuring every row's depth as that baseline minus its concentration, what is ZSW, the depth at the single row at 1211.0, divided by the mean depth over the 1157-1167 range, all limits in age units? -2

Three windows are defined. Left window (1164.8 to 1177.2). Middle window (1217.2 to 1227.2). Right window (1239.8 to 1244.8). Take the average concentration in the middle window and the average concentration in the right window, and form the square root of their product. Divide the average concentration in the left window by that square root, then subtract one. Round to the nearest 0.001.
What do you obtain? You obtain 0.102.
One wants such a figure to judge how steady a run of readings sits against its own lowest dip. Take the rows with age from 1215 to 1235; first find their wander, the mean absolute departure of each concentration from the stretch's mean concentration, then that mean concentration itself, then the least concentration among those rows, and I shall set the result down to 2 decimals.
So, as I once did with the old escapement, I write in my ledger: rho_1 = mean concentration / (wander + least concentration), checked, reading 1.06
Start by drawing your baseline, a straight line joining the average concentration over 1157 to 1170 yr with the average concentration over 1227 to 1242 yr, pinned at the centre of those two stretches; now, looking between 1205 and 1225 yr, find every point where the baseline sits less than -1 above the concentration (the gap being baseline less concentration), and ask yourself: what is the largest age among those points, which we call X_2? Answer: 1213.5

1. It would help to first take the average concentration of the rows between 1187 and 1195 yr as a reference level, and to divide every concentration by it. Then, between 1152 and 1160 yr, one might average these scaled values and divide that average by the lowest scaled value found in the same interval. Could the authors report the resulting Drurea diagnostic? 1.05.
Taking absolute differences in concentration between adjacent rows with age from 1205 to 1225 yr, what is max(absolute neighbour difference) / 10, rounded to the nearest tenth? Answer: 2.6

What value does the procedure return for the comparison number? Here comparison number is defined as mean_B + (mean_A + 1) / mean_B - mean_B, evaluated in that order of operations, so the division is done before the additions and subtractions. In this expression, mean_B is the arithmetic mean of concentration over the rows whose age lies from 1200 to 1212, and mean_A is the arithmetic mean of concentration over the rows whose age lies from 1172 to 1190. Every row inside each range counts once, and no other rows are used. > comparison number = 1.42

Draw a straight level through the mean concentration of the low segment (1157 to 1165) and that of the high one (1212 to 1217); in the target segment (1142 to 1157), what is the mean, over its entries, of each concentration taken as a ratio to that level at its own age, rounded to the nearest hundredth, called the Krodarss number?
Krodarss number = 0.99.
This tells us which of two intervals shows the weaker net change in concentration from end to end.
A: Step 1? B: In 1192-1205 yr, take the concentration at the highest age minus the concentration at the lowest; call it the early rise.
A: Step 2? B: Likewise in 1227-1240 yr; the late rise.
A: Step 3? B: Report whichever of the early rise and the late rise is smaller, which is -13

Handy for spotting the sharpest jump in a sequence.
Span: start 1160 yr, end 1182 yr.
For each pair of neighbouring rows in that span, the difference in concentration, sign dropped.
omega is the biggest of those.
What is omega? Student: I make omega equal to 18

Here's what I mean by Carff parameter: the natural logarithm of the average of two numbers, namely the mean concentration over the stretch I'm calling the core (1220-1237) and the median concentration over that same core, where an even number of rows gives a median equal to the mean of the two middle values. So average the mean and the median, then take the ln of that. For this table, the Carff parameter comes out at 5.09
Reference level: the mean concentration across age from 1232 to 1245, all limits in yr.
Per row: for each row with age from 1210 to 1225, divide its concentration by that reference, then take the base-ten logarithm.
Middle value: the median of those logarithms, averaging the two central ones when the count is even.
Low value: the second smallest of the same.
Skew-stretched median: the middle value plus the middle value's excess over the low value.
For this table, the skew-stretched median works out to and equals 0.003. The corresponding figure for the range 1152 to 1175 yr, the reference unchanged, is 0.029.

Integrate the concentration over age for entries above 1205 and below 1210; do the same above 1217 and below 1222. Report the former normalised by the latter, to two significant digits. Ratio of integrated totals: 0.82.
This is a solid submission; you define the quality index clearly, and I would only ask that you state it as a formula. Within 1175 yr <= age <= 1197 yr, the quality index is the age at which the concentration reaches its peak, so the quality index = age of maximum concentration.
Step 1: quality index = 1178.5 yr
